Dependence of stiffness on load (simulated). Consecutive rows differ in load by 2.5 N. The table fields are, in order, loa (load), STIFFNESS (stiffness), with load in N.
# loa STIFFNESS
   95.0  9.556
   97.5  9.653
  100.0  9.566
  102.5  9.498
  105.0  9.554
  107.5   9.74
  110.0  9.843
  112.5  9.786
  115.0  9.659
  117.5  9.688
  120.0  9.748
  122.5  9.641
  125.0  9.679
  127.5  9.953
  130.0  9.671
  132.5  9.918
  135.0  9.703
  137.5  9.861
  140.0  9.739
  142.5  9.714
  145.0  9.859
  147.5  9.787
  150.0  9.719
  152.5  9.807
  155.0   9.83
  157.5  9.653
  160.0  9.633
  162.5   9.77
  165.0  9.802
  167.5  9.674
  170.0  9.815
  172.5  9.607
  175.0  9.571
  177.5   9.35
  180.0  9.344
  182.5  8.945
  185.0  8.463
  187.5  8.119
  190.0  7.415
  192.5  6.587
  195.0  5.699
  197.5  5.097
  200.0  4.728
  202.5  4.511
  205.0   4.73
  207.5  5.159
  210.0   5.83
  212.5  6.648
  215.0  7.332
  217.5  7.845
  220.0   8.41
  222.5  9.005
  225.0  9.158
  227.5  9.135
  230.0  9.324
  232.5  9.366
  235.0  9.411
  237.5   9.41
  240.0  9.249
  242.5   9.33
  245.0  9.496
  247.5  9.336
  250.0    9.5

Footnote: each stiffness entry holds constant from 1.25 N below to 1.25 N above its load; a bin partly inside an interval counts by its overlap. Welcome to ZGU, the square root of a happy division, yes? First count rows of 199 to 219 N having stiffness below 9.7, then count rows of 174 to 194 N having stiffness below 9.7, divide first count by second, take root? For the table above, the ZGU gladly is 1.00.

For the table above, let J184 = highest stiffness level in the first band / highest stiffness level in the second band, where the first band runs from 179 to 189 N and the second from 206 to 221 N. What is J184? 1.11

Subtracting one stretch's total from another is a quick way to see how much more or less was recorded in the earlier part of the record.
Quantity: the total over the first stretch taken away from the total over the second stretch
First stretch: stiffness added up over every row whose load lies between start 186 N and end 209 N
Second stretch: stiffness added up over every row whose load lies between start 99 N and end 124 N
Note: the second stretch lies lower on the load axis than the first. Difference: 45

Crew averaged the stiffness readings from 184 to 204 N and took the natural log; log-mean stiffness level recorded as 1.84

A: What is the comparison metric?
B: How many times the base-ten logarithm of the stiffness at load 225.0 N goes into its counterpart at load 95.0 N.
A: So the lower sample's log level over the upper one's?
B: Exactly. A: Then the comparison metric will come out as 1.0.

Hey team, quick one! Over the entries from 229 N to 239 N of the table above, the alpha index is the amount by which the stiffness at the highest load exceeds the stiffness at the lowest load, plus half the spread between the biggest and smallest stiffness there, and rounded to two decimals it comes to 0.13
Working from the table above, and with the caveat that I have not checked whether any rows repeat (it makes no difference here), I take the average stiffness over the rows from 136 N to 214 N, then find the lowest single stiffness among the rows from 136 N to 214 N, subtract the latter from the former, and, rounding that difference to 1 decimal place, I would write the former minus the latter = 3.8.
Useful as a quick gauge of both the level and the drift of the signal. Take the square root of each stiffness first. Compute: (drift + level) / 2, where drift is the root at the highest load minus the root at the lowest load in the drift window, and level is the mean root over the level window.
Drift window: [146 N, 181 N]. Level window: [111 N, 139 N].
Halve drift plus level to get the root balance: 1.53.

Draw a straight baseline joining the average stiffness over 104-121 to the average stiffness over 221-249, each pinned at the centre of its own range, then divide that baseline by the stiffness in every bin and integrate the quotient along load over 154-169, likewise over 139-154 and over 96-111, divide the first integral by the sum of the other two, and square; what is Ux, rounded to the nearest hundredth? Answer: 0.24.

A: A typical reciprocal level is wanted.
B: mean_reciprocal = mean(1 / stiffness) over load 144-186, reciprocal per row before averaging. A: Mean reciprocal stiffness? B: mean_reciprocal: 0.105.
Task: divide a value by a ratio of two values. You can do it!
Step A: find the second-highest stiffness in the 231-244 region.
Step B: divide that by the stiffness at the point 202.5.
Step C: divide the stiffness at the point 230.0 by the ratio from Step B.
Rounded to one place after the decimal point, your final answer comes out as 4.5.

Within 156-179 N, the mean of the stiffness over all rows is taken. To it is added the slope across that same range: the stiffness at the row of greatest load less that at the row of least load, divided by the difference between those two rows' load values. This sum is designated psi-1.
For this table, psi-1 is 9.6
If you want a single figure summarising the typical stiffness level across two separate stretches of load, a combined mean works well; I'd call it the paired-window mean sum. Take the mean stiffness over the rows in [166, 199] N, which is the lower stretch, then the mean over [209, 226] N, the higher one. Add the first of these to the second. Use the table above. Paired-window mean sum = 16.0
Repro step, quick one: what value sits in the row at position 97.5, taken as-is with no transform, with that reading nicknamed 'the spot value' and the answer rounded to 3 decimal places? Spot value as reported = 9.653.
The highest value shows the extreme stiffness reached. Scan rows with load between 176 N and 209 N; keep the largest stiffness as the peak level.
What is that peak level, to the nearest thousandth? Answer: 9.350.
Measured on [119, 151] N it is 9.953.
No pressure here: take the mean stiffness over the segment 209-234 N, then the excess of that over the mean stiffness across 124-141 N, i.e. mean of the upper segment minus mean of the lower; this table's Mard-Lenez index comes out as -1.6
